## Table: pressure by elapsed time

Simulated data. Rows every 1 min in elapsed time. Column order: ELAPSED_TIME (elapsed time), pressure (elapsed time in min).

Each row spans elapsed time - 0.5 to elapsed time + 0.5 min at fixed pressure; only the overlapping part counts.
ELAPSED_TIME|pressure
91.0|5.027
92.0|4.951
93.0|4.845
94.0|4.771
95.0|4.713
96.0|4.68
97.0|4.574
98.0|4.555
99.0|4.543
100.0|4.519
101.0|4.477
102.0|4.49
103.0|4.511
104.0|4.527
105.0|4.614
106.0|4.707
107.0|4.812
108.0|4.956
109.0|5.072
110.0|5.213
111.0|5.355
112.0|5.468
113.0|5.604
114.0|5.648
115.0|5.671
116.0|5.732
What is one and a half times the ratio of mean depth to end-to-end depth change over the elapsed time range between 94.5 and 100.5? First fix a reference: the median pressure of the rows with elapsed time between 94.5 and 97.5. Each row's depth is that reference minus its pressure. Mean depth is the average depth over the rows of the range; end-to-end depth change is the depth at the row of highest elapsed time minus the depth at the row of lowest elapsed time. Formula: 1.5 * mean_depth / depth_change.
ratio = 1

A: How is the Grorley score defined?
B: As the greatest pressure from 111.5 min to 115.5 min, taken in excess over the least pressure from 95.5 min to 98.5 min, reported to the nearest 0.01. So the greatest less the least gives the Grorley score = 1.12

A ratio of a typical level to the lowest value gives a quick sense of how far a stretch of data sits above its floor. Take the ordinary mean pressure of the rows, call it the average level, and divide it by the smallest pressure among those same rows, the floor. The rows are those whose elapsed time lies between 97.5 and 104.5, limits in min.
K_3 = 1.01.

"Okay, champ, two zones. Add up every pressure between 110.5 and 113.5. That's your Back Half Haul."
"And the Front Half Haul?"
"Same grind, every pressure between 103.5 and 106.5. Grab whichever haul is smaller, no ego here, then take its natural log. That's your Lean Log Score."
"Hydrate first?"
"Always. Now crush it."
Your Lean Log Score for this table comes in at 2.628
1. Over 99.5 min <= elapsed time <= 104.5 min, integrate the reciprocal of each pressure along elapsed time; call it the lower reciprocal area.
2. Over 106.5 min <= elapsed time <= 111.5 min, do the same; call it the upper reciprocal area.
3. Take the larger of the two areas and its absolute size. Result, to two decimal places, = 1.11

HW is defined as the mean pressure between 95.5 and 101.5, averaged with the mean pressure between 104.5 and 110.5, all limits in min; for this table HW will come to 4.73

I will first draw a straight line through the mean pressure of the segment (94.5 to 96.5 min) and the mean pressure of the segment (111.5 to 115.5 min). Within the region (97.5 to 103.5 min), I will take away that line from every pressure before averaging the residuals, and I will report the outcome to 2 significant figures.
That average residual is -0.43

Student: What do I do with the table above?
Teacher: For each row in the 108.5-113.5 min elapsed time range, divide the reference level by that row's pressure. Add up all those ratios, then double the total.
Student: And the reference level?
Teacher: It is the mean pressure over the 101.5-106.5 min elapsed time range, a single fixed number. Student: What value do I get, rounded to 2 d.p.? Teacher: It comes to 8.56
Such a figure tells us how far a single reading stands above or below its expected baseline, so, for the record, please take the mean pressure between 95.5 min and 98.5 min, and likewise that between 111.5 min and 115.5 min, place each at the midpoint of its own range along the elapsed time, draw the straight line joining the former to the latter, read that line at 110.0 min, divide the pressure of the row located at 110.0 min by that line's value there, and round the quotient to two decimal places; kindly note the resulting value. 0.97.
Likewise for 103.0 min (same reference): 0.91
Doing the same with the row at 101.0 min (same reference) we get 0.92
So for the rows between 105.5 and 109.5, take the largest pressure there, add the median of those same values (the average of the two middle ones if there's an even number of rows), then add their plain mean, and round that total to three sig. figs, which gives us 14.8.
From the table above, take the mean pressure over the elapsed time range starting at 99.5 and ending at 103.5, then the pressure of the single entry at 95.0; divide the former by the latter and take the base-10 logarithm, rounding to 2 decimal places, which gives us -0.02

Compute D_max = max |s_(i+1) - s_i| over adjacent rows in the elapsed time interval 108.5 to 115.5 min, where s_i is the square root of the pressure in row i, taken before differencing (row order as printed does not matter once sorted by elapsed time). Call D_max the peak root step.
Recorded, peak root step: 0.031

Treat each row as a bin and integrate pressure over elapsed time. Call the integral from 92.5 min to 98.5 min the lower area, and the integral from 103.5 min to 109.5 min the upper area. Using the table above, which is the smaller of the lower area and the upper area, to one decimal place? 28.1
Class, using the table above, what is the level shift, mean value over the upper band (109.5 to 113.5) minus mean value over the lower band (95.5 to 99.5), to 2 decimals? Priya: 0.82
